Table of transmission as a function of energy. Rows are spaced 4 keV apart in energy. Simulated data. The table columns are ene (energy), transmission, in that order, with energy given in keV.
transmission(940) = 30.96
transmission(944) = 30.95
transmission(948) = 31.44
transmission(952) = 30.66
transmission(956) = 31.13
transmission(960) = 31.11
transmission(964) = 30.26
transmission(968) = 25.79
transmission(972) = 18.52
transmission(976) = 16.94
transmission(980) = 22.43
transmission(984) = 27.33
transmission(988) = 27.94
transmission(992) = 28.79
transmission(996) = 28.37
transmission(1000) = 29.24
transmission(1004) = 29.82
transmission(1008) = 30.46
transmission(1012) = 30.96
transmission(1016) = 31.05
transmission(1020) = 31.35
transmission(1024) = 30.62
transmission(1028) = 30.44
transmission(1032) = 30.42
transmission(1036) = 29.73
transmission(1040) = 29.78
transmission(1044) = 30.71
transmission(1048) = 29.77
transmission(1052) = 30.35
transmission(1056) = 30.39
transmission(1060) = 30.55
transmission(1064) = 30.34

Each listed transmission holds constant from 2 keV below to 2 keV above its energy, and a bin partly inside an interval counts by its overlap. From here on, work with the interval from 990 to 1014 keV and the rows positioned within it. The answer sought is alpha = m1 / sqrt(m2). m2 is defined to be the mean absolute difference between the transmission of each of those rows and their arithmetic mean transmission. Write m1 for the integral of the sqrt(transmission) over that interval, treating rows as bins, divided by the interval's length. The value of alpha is 6.1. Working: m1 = 5.44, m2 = 0.8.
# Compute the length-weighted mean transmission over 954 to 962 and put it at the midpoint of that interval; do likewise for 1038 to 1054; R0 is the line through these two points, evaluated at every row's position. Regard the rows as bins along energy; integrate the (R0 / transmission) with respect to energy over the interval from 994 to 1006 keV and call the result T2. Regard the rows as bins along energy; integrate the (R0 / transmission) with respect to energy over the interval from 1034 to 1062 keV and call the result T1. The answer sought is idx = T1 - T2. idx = 15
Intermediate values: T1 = 28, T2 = 13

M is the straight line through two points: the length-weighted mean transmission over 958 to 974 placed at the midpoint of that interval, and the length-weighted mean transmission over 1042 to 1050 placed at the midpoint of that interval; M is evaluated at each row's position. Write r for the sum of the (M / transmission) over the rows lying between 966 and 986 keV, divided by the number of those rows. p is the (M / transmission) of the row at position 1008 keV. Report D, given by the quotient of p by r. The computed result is 0.74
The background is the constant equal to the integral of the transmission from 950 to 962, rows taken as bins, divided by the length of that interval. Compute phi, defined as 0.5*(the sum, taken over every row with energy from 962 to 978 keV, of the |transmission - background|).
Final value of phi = 16.2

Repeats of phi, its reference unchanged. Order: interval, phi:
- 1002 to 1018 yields 0.9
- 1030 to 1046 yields 1.6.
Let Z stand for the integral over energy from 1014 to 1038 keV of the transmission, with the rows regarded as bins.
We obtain 734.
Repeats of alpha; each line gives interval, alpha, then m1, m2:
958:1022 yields 2.9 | 5.23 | 3.3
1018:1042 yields 8.5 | 5.51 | 0.4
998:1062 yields 8.4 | 5.51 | 0.4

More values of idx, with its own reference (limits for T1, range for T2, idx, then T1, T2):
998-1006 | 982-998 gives -9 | 8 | 18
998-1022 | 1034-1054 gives 4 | 24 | 20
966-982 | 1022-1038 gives 8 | 24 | 16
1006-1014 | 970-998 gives -29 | 8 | 37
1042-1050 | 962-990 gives -29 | 8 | 37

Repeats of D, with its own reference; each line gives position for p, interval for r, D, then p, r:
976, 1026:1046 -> 1.61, 1.59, 0.985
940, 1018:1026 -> 0.87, 0.81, 0.939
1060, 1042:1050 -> 1.01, 1.01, 1.000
